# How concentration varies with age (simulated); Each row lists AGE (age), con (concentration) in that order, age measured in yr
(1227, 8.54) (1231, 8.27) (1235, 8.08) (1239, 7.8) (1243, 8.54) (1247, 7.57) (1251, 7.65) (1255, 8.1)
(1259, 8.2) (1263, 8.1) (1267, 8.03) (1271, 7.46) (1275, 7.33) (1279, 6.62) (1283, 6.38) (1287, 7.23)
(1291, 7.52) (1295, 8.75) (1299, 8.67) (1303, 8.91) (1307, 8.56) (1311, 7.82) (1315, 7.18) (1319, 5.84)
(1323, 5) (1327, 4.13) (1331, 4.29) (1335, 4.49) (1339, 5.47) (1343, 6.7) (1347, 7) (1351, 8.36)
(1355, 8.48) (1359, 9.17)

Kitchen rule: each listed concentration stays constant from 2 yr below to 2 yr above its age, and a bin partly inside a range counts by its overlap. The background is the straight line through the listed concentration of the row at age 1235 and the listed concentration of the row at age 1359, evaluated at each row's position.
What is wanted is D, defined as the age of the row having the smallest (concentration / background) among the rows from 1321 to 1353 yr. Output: 1327 yr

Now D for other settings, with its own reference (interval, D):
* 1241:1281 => 1279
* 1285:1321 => 1319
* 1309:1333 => 1327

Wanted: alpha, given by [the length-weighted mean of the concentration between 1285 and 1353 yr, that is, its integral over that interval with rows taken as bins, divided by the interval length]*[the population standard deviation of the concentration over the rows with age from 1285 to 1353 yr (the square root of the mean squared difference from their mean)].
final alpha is 11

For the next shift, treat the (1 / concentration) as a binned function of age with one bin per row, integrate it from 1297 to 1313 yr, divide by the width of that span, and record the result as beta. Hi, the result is 0.118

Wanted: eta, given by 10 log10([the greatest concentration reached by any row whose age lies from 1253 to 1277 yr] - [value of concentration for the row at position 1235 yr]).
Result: -9.2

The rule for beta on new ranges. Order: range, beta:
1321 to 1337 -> 0.224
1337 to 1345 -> 0.166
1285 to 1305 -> 0.123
